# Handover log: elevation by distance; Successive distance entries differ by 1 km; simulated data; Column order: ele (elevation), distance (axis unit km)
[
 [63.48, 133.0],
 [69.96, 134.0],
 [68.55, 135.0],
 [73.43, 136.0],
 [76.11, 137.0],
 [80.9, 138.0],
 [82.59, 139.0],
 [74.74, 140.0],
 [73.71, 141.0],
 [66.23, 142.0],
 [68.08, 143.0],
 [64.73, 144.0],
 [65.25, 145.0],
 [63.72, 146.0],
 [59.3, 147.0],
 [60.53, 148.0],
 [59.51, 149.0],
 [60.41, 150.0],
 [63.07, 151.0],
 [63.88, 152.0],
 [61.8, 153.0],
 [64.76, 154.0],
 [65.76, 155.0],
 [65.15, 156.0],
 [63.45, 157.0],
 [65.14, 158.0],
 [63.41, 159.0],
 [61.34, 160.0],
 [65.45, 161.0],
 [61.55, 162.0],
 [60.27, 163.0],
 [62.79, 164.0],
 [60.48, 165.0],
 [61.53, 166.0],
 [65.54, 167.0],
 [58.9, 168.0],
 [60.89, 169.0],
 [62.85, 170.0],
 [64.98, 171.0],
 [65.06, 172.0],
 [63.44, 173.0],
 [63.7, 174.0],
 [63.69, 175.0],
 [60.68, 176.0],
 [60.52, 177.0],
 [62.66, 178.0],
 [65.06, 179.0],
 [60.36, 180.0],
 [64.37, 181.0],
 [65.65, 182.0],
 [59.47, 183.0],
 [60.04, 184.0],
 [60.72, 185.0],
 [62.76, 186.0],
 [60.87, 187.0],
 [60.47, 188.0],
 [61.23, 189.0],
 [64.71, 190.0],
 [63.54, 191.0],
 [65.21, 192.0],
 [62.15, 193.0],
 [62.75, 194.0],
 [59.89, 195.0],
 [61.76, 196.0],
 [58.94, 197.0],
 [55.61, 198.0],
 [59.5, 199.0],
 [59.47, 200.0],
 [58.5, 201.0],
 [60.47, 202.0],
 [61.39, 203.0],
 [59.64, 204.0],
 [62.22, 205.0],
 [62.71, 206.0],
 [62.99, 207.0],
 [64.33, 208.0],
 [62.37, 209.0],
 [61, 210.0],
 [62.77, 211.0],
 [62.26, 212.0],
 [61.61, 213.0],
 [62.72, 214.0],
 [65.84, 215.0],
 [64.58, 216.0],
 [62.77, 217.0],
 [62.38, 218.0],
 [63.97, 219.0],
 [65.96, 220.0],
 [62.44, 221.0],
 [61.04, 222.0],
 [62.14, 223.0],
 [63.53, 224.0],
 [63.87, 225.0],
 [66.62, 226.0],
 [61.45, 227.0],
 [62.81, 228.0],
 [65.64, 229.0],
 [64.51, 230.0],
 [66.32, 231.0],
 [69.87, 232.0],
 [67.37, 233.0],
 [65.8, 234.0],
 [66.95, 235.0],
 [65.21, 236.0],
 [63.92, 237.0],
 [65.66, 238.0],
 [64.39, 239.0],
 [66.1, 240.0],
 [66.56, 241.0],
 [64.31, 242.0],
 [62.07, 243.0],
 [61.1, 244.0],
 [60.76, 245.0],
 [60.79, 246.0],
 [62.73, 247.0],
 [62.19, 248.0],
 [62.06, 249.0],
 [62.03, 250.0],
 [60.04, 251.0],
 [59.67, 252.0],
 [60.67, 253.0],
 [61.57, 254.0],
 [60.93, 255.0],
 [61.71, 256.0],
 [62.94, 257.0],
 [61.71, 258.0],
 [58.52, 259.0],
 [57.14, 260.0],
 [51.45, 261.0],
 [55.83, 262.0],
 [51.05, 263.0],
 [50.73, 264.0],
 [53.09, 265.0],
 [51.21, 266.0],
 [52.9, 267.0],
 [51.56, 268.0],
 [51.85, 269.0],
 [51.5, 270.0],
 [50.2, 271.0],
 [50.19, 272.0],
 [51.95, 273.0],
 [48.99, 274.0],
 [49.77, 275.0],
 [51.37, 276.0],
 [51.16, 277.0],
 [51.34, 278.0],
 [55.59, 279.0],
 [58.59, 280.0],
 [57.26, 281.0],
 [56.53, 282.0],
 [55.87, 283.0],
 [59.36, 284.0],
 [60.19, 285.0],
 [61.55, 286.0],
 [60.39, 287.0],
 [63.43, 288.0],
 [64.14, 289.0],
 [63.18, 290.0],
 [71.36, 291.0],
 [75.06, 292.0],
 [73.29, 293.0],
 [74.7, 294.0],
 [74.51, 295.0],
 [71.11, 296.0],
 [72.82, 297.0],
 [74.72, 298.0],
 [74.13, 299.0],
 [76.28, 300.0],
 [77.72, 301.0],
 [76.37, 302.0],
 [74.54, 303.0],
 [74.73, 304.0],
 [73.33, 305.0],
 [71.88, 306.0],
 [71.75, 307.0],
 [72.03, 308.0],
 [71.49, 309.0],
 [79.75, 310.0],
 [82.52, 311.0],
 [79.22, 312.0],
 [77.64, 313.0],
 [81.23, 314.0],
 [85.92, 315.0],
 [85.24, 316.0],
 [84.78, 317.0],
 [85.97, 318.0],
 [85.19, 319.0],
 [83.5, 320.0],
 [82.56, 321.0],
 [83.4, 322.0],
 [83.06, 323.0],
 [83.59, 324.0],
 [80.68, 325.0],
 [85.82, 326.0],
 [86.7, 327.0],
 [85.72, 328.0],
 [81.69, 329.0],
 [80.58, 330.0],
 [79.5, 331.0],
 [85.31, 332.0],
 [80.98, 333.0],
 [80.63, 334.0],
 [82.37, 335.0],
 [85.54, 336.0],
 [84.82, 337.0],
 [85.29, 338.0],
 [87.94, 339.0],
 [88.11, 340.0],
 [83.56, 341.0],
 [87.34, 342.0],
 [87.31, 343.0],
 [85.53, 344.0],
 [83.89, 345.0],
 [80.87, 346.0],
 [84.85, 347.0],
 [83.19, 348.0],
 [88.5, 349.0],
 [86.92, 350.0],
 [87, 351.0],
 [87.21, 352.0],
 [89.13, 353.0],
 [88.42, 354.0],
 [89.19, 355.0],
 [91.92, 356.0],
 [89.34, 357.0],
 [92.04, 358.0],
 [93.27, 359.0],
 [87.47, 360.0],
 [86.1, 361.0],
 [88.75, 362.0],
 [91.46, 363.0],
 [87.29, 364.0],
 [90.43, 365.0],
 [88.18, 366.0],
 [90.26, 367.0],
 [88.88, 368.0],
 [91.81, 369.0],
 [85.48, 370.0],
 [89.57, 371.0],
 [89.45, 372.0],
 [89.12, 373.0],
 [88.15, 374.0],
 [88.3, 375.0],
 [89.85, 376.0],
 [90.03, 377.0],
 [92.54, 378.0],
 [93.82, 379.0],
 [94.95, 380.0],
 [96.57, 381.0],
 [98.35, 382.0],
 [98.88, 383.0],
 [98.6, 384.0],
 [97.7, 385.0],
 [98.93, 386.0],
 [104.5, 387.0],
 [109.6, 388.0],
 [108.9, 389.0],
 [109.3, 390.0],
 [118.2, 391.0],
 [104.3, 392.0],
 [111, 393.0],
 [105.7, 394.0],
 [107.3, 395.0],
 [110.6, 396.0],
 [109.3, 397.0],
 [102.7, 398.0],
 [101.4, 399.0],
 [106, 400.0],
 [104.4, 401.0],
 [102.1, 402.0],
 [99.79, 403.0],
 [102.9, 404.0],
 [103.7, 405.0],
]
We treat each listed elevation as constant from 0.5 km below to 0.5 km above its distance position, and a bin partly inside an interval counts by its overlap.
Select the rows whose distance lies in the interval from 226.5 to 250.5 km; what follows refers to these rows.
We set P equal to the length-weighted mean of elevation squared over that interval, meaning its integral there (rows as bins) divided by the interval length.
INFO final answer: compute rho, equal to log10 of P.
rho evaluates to 3.62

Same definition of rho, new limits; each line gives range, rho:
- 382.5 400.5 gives 4.05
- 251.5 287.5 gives 3.49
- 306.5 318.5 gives 3.81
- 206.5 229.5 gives 3.60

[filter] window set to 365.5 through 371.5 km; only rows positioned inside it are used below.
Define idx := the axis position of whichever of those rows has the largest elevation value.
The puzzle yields 369.0 km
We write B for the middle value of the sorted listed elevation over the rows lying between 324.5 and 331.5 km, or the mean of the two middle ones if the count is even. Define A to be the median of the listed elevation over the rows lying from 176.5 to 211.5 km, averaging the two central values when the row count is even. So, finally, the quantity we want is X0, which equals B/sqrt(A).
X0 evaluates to 10.4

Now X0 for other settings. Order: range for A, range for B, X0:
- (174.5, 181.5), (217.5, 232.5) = 8.1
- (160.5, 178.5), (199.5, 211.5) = 7.8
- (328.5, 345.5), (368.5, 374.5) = 9.7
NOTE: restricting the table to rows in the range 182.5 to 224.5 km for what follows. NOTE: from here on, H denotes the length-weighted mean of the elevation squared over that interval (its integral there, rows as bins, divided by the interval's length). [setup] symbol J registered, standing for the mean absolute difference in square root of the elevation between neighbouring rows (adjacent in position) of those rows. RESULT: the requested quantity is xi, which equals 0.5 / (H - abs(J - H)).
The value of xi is 4.9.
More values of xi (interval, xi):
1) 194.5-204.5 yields 3.9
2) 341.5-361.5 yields 4.5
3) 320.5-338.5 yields 4.5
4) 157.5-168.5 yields 2.7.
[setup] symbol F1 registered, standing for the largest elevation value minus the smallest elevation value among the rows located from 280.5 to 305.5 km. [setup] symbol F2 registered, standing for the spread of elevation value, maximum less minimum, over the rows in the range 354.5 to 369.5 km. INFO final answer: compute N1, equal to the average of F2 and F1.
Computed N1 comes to 15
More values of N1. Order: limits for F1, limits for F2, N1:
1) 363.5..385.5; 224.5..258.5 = 12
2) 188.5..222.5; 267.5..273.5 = 6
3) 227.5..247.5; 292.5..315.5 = 12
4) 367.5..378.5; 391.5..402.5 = 8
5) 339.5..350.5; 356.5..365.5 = 7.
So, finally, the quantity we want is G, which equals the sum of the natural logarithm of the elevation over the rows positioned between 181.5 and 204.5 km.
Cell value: 95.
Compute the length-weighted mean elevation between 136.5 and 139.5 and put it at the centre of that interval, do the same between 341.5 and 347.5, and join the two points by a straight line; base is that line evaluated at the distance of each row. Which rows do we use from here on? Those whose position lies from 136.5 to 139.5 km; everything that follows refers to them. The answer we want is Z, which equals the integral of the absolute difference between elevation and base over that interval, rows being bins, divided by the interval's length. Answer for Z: 2.5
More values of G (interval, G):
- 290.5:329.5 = 170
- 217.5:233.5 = 67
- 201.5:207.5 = 25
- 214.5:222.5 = 33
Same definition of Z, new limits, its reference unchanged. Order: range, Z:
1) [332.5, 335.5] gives 3.4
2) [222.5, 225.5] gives 18.8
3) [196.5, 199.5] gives 23.3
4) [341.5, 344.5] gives 1.8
